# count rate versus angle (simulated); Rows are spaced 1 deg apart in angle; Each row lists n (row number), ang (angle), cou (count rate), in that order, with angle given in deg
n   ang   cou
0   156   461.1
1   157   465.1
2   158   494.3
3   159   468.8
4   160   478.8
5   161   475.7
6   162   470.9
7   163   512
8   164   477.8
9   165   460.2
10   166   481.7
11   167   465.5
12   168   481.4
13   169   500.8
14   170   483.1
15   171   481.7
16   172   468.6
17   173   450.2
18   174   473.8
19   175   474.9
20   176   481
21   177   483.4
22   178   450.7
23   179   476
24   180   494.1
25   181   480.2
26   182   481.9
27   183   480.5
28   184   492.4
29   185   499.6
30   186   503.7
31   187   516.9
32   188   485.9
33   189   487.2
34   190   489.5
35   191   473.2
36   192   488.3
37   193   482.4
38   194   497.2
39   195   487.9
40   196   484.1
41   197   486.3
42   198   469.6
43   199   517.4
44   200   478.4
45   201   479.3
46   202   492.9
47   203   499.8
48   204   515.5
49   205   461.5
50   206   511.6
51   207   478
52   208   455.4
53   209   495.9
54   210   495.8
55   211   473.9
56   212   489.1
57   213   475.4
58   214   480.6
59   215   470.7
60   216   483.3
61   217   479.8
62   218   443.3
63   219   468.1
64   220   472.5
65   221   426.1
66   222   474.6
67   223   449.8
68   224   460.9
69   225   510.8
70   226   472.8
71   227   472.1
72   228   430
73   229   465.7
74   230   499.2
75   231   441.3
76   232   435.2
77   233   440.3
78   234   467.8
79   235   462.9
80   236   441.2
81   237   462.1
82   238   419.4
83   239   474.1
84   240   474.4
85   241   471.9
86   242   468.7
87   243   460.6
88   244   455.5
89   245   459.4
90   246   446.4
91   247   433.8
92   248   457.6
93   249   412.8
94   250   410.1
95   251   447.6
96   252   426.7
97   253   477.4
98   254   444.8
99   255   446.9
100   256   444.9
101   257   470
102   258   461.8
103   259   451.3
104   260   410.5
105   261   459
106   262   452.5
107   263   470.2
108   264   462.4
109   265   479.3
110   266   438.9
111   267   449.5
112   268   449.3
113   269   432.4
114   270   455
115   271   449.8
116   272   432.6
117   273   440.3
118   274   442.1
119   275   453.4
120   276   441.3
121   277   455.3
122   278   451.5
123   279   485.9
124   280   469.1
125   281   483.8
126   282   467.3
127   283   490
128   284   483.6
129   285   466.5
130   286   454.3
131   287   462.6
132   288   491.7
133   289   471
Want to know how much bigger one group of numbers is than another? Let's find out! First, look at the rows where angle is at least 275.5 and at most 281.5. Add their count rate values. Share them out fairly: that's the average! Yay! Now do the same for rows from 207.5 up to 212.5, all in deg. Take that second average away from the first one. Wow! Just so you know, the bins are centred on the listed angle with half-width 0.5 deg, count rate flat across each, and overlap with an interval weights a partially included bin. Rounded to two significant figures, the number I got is -18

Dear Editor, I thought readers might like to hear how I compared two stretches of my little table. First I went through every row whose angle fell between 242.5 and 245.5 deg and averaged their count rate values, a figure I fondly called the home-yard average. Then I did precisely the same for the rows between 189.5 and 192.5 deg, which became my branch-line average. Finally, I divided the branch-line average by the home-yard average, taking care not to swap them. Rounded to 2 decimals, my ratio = 1.05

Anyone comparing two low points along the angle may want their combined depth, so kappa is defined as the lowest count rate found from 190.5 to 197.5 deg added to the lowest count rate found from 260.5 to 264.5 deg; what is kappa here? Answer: 926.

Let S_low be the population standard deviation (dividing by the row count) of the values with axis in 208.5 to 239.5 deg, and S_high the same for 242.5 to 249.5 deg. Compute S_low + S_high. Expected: 38.5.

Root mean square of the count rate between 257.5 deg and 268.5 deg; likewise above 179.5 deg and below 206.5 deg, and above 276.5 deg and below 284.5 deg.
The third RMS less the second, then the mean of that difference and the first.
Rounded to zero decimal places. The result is 218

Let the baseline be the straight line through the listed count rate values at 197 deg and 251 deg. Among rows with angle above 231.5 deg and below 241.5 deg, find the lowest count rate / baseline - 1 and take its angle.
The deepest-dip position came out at 238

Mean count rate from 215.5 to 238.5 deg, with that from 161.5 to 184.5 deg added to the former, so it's 938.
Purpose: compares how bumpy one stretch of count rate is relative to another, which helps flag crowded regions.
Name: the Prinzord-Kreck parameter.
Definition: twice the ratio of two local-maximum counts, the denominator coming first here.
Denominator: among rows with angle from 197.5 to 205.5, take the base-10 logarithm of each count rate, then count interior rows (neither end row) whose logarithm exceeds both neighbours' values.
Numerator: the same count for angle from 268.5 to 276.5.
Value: 2.0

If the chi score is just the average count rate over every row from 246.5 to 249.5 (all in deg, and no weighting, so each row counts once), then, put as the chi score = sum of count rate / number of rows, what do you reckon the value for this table 435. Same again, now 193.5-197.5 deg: 489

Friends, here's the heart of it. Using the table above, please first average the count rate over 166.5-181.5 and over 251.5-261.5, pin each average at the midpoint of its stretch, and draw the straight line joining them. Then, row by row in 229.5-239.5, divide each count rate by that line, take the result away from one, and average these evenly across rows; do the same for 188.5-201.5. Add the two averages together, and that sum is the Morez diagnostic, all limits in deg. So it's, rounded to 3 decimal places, -0.031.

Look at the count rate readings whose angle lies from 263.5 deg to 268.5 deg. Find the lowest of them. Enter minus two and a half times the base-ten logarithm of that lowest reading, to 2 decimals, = -6.61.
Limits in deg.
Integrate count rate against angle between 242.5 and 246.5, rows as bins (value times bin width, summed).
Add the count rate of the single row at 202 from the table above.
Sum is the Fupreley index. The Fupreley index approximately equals 2315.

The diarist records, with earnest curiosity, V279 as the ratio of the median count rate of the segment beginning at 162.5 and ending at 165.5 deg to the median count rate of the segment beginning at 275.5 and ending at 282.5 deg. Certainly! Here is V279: 1.02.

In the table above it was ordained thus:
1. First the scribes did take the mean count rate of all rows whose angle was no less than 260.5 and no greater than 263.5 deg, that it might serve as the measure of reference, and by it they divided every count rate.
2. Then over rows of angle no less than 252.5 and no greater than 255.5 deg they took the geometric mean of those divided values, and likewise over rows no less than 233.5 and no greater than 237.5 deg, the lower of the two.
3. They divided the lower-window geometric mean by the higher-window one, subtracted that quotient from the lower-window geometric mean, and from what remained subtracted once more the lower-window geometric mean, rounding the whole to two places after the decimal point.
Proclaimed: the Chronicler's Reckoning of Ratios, -1.00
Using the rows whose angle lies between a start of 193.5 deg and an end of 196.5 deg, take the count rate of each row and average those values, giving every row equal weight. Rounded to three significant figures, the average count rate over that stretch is 490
